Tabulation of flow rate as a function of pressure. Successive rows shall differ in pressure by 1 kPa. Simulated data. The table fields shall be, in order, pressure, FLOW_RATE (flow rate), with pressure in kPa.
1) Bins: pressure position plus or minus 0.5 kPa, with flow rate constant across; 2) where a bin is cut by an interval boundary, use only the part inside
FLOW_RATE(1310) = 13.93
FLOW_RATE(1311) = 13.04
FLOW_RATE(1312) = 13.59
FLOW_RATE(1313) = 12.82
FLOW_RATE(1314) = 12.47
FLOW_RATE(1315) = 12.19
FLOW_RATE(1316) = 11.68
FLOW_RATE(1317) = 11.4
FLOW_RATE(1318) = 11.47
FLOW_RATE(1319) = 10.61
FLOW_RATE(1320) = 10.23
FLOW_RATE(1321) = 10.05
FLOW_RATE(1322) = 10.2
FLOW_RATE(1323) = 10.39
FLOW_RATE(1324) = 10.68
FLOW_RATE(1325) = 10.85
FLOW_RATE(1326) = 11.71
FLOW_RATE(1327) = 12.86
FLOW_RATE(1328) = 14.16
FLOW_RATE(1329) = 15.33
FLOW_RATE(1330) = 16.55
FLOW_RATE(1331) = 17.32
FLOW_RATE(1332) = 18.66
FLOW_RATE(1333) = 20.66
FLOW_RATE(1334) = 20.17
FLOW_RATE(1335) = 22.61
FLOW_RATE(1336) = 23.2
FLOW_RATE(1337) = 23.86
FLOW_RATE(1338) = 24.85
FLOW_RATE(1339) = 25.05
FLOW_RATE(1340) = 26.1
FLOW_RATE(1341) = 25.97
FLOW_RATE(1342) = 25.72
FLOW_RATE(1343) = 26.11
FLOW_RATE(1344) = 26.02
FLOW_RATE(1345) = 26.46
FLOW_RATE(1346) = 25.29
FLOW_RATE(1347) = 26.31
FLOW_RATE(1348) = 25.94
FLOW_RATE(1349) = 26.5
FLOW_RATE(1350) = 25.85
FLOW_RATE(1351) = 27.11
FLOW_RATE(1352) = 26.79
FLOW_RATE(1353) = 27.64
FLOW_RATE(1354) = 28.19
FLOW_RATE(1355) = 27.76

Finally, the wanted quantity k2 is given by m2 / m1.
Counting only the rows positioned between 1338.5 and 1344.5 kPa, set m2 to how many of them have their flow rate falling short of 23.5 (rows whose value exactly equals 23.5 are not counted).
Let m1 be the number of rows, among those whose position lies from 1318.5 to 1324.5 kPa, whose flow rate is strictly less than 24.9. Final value 0.00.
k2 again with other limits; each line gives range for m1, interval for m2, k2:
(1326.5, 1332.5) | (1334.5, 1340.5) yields 0.33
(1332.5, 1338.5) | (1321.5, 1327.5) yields 1.00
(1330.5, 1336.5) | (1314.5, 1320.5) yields 1.00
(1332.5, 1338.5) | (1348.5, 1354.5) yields 0.00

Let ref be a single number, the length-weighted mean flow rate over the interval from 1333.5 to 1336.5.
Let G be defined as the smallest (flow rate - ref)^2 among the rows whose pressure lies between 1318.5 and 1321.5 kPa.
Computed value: 130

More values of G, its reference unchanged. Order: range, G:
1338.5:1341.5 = 9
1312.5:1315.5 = 84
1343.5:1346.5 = 11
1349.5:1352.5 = 15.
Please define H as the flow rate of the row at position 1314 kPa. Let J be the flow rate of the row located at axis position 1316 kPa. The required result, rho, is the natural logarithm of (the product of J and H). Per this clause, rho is 5.0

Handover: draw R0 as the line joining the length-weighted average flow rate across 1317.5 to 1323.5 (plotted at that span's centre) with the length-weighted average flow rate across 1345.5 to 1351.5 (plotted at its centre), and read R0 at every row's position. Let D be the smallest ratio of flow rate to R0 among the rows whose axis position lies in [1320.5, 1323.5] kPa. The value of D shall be 0.87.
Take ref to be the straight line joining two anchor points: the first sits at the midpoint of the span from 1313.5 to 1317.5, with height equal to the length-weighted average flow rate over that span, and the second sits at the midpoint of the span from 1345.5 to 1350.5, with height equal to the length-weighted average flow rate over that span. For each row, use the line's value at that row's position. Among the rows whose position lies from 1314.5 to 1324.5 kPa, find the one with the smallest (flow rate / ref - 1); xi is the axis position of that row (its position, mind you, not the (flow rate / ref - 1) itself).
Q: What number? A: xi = 1324 kPa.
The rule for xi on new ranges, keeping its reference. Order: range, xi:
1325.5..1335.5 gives 1326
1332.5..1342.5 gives 1334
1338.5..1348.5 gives 1348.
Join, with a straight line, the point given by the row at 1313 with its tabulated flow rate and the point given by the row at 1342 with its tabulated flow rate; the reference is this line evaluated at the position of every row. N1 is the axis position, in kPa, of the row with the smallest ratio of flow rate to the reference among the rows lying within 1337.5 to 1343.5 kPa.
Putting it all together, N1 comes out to 1343 kPa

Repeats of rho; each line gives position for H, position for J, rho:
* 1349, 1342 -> 6.5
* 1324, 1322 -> 4.7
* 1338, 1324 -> 5.6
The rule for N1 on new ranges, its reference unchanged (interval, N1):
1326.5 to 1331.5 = 1327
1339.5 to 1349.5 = 1348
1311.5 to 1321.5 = 1321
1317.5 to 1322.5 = 1322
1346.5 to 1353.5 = 1350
